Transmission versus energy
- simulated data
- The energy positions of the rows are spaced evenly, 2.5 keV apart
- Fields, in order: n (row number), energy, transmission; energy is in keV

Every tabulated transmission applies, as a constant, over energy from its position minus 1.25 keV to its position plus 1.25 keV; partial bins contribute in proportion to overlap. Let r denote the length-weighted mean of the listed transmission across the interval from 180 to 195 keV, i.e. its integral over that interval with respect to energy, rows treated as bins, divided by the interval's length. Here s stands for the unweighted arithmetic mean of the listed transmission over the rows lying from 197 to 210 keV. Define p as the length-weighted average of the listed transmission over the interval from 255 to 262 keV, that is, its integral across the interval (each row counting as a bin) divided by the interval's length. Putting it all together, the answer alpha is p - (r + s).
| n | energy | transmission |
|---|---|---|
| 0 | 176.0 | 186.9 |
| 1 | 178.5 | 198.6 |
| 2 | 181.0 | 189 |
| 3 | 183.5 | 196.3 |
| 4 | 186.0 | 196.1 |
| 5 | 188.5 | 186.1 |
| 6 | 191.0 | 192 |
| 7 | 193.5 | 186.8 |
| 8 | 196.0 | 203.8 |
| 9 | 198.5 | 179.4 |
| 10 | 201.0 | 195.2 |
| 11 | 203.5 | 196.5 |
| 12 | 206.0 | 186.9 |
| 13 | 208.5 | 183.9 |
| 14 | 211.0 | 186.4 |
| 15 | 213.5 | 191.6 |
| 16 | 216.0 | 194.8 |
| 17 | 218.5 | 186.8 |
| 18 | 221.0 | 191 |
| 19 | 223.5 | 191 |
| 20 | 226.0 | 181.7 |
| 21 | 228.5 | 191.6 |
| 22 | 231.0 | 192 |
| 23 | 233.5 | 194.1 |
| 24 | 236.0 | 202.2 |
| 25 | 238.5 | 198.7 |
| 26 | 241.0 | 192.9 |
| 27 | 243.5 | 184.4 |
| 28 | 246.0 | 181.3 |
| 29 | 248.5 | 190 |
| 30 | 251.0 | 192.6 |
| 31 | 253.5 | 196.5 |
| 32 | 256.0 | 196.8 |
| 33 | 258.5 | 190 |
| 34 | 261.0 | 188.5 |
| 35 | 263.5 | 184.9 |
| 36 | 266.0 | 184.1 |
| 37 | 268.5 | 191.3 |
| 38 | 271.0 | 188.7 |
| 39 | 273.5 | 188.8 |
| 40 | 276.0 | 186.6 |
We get -188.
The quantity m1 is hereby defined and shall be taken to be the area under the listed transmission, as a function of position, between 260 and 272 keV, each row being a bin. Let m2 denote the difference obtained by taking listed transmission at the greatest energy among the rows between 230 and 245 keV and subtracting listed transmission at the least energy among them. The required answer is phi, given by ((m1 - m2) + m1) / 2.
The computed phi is 2253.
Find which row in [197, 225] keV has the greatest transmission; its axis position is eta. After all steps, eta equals 203.5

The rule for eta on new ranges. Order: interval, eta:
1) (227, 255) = 236.0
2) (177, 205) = 196.0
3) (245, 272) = 256.0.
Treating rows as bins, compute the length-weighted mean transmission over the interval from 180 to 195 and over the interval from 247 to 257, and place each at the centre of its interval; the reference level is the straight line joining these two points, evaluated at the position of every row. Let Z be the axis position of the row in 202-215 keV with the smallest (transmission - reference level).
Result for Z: 208.5 keV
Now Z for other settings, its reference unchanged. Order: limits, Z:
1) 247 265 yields 263.5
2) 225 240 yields 226.0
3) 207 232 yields 226.0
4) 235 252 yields 246.0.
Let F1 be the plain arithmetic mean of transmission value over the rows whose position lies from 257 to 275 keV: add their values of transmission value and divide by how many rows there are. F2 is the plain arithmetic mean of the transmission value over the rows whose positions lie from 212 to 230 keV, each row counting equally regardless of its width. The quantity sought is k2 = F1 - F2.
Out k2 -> -2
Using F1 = 188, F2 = 190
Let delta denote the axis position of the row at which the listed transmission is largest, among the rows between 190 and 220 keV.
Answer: 196.0 keV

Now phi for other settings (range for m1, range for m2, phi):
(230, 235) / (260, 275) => 968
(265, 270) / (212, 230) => 940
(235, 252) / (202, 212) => 3262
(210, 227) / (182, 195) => 3221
